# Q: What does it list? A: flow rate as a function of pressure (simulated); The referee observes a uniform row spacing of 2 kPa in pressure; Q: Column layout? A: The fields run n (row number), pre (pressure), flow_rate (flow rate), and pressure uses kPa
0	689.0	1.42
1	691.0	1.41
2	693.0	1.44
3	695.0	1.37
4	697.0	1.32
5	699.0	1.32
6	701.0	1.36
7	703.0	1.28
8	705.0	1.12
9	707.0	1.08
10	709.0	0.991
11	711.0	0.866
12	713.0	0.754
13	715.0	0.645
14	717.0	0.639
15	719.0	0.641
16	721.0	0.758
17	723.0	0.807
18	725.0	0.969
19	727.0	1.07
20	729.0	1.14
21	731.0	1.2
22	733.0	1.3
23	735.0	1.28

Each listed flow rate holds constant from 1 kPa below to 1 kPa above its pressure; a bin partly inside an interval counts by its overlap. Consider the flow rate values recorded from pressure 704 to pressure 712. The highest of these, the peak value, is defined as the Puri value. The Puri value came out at 1.12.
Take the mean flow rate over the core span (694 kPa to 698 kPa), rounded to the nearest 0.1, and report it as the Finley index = 1.3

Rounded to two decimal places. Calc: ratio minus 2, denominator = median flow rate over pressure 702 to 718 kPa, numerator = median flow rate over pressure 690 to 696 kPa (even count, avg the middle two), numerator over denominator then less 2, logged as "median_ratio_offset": -0.48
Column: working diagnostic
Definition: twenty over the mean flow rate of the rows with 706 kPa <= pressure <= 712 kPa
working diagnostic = 20.4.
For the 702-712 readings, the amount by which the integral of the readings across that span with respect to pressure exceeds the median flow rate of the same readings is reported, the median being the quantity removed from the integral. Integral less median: 10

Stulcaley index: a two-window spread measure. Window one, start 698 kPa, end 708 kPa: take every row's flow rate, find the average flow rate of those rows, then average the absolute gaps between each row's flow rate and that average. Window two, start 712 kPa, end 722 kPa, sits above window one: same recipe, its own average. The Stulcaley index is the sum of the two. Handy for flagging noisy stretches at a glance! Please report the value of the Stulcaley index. 0.16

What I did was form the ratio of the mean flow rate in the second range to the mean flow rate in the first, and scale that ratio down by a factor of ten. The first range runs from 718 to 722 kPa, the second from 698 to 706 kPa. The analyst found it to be 0.18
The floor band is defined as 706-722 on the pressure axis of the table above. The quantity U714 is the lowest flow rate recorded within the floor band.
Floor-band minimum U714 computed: 0.639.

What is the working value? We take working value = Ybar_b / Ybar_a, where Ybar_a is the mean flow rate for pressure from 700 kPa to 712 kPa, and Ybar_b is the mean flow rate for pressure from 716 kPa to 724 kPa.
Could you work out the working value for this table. 0.64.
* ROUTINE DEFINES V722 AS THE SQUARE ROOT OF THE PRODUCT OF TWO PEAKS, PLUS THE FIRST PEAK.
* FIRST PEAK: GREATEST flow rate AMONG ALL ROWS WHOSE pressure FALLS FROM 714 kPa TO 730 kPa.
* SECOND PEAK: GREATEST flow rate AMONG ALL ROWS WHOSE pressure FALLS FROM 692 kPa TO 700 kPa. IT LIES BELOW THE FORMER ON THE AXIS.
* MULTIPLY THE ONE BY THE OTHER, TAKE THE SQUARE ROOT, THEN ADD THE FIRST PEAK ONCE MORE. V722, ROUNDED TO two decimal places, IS 2.42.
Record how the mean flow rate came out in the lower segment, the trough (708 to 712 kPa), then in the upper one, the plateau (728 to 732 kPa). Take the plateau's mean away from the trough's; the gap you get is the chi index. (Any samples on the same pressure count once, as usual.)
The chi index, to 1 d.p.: -0.2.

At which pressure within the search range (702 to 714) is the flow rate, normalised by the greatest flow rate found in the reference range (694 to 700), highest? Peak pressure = 703.0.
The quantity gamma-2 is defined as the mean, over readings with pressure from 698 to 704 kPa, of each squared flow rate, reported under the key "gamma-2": 1.7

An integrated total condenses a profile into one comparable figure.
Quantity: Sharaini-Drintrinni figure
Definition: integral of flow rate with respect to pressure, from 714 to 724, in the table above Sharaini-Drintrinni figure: 7.0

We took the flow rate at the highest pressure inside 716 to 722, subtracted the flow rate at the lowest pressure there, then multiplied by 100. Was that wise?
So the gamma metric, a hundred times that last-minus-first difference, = 12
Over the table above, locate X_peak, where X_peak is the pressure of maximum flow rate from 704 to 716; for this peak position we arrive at 705.0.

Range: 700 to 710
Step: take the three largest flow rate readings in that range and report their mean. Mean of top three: 1.3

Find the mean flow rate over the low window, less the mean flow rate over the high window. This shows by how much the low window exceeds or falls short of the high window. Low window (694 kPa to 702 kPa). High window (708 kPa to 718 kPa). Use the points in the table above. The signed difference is 0.56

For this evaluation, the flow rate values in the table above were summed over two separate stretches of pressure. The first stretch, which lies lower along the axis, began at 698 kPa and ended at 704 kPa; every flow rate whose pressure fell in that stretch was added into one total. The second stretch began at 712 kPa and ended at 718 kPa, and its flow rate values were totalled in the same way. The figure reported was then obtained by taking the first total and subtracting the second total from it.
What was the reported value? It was 1.9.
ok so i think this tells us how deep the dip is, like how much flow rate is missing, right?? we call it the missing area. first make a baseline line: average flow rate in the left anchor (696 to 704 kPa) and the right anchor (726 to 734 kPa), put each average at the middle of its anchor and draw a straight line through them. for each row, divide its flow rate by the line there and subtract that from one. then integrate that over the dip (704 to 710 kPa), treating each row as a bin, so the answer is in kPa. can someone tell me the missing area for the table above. 1.0 kPa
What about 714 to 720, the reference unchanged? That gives 2.9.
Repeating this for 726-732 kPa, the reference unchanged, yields 0.2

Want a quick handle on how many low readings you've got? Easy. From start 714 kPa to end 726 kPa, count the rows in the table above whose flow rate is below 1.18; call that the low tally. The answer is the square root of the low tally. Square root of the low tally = 2.4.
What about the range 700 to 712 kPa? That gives 2.0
